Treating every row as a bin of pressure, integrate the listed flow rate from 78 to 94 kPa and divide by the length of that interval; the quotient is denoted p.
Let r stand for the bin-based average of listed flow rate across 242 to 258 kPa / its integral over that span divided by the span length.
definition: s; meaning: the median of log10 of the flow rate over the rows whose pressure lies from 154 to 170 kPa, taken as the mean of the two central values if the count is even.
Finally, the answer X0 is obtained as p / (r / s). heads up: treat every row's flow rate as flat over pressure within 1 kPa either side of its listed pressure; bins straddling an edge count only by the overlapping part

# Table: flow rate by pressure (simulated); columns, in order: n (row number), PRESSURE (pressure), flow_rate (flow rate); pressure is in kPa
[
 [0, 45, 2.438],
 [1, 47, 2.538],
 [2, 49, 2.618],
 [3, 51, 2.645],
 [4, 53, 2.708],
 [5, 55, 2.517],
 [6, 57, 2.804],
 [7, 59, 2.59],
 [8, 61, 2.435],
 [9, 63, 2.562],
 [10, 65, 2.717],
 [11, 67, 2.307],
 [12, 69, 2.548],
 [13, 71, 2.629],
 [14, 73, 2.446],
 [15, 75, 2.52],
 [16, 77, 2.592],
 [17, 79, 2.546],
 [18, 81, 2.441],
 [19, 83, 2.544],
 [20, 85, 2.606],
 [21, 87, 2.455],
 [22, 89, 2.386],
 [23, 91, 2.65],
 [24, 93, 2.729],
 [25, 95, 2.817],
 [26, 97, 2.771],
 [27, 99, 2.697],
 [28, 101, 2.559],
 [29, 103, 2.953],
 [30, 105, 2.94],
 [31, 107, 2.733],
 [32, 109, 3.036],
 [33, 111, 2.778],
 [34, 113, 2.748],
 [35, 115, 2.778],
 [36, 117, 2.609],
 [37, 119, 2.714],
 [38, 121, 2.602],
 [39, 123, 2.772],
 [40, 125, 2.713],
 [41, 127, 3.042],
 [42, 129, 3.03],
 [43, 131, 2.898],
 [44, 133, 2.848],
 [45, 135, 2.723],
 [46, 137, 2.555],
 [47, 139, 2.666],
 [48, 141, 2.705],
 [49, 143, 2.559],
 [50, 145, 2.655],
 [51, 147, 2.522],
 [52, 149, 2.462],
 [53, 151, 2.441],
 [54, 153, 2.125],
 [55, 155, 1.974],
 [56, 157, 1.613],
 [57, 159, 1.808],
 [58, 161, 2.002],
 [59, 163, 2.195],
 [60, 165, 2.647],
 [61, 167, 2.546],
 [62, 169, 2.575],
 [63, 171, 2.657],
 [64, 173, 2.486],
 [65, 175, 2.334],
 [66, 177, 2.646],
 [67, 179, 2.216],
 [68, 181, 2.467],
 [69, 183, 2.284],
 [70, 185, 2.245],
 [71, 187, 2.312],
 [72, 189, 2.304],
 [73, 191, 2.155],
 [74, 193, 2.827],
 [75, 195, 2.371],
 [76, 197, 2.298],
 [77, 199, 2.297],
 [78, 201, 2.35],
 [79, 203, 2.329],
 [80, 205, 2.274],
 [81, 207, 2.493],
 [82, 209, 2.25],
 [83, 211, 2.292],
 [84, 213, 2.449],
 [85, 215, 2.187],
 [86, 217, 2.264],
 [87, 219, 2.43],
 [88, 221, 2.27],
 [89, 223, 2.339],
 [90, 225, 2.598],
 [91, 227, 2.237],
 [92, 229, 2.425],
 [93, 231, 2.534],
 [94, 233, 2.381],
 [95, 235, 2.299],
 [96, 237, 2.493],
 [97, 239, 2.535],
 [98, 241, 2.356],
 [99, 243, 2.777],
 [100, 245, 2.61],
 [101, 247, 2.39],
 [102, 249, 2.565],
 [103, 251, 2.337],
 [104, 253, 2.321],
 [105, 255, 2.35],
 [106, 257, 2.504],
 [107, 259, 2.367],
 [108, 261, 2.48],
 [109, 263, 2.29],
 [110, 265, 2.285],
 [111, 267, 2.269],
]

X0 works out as 0.330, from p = 2.54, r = 2.48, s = 0.32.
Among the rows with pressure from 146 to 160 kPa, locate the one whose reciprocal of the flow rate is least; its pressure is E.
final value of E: 147 kPa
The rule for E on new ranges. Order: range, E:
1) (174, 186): 177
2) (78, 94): 93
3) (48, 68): 57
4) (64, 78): 65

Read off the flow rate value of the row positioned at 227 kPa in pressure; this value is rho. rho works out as 2.237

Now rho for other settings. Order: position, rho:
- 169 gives 2.575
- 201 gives 2.35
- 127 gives 3.042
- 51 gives 2.645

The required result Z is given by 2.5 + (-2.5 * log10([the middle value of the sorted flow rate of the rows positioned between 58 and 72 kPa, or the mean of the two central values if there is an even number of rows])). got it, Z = 1.48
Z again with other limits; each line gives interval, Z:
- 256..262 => 1.51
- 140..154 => 1.50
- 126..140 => 1.36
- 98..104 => 1.42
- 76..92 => 1.49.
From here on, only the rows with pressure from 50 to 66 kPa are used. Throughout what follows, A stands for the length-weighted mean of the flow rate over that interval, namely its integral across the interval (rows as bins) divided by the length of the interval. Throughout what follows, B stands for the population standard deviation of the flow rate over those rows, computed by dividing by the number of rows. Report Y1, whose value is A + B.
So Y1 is 2.7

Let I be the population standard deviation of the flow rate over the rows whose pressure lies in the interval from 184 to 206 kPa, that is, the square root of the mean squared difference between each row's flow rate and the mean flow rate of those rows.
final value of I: 0.16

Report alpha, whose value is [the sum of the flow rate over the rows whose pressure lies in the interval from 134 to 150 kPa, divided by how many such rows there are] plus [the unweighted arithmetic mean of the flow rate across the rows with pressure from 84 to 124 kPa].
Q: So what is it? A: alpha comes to 5.32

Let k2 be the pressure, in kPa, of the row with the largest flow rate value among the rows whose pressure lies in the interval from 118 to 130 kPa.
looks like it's 127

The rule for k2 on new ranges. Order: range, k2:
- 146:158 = 147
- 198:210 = 207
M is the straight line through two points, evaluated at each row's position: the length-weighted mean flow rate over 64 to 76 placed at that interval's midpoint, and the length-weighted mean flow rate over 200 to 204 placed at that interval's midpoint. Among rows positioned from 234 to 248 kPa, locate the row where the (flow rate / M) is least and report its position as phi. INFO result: 235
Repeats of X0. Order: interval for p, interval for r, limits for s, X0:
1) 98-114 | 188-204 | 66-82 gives 0.479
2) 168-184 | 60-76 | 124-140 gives 0.434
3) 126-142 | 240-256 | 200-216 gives 0.415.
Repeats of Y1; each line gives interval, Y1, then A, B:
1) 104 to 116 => 2.9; 2.84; 0.11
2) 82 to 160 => 2.9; 2.62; 0.30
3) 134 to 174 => 2.7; 2.40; 0.32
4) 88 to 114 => 2.9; 2.75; 0.16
